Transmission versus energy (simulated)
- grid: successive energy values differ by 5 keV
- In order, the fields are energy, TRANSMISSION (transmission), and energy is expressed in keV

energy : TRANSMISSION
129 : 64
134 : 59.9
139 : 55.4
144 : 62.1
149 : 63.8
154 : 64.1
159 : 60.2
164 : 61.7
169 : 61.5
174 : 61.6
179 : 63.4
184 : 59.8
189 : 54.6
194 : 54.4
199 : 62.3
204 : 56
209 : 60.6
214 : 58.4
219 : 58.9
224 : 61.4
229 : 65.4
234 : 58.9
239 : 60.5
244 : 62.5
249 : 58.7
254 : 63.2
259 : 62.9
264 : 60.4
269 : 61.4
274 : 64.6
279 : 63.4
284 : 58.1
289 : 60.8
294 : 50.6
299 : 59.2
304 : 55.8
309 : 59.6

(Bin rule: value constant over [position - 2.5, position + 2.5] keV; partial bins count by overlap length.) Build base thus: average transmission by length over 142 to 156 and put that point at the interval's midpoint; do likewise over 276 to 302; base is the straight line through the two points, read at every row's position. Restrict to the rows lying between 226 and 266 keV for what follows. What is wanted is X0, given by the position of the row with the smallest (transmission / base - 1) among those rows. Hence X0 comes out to 234 keV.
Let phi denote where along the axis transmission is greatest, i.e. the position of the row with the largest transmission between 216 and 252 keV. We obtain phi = 229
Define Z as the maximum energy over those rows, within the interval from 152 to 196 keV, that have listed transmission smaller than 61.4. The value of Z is 194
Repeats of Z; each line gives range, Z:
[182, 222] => 219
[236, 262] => 249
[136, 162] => 159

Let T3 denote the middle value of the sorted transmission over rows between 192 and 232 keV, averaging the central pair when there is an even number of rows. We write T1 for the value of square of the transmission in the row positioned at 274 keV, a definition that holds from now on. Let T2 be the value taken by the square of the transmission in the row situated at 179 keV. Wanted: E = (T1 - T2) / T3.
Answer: 3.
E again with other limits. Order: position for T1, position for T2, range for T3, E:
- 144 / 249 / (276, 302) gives 7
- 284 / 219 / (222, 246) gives -2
